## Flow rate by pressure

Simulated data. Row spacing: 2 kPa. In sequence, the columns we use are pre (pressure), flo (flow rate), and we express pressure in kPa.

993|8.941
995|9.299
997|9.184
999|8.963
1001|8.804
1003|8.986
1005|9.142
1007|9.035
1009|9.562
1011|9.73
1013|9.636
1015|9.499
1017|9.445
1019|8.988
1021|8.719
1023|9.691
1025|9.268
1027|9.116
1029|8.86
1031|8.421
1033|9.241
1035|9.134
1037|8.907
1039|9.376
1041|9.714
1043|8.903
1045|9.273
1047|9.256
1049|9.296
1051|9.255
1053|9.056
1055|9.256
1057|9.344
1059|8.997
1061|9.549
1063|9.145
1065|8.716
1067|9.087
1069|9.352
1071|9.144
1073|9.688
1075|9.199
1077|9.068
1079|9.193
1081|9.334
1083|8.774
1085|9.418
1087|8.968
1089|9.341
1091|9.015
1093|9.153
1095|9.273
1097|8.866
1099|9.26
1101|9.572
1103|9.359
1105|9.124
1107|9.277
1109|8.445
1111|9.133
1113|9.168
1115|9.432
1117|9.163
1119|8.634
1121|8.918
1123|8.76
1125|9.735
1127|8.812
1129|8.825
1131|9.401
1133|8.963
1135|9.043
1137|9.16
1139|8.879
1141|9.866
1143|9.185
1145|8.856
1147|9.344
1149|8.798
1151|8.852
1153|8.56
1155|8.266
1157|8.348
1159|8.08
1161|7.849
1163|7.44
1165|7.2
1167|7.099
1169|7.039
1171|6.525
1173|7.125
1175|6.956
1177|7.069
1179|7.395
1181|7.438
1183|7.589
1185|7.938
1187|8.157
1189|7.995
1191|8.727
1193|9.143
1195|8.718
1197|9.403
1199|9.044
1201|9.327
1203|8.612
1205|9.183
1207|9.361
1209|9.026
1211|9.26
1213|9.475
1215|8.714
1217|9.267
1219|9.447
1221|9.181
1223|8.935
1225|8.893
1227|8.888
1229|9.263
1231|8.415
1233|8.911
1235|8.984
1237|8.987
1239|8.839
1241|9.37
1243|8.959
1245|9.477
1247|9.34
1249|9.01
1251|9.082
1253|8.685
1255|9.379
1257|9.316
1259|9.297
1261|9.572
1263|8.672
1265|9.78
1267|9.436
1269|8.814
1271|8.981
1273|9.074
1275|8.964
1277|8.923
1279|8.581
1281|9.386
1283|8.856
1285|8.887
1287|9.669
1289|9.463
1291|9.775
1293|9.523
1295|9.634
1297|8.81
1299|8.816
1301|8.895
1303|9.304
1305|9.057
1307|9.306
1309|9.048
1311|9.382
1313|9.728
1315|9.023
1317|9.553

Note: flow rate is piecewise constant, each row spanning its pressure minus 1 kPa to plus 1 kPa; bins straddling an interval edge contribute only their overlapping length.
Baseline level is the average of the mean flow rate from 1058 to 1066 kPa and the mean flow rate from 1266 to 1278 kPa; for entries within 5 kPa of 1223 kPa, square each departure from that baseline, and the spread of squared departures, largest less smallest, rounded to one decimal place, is 0.1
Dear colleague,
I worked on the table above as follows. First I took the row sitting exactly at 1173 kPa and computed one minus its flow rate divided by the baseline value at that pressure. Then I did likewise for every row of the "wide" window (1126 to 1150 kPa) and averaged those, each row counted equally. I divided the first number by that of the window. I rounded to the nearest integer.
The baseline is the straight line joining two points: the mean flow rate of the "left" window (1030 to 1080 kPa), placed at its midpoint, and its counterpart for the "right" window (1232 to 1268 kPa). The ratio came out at 24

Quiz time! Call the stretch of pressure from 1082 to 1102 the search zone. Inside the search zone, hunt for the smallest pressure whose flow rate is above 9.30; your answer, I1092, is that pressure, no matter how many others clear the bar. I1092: 1085 kPa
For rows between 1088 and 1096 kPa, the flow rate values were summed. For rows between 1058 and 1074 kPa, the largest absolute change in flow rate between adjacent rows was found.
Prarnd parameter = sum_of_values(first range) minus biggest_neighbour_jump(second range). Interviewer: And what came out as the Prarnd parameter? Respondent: 36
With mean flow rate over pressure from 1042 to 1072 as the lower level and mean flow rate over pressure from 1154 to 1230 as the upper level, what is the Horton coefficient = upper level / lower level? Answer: 0.91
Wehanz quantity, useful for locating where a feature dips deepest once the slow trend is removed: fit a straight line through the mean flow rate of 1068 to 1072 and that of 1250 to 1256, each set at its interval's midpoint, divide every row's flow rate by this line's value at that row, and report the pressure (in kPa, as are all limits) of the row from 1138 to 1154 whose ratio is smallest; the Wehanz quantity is 1153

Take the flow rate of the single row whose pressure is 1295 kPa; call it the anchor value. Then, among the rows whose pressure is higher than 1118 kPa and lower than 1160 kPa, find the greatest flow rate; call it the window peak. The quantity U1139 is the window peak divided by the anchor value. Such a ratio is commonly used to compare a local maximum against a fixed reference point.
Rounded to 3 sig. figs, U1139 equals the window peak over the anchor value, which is 1.02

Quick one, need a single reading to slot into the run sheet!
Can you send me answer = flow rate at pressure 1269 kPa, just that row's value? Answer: 8.814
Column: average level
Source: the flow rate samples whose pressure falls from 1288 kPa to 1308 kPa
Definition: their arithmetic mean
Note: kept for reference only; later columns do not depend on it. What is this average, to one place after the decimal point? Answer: 9.3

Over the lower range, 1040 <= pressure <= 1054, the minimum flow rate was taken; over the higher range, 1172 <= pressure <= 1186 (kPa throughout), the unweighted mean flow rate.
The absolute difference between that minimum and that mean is 1.5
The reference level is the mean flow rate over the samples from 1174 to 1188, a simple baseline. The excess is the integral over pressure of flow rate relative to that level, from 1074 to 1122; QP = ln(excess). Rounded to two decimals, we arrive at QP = 4.36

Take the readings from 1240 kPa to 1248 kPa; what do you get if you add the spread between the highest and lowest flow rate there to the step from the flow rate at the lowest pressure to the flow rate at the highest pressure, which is 0.49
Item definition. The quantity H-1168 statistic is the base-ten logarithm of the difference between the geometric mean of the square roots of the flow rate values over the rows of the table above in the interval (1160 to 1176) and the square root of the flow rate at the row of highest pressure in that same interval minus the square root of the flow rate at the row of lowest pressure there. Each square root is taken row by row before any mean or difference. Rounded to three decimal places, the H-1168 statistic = 0.453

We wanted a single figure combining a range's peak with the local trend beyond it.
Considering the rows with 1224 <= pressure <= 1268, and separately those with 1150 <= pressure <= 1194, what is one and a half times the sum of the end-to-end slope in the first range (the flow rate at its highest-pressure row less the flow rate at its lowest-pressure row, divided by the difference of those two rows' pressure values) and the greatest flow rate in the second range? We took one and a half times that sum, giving 13.73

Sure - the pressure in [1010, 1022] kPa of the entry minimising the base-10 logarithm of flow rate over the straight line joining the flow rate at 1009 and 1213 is 1021 kPa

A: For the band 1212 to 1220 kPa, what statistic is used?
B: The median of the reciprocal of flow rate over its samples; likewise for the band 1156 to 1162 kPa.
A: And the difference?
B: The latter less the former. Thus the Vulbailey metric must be 0.017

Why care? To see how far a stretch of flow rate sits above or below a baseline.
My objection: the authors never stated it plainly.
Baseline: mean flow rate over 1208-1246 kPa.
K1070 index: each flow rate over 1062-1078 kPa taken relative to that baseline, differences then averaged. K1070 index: 0.11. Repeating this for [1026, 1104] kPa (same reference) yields 0.11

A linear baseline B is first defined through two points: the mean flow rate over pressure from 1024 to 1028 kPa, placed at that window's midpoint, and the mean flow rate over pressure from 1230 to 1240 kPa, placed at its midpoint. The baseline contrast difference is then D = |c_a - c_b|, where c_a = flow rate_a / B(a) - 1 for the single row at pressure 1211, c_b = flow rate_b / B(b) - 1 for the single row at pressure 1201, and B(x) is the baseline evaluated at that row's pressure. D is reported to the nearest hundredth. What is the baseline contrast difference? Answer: 0.01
